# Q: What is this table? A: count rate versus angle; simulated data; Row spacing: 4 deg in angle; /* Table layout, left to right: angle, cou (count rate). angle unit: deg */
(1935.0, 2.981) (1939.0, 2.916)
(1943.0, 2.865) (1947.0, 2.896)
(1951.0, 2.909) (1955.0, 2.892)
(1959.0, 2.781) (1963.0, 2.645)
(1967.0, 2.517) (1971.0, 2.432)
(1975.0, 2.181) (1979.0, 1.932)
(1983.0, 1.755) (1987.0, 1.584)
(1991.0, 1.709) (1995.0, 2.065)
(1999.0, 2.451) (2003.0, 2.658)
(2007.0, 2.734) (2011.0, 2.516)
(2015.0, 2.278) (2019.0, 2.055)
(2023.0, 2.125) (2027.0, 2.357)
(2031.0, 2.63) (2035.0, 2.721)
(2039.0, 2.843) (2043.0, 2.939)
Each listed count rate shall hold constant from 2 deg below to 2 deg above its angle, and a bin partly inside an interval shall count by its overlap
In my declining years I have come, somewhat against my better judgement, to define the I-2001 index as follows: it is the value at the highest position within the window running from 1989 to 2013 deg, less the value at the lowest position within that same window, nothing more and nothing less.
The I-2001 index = 0.8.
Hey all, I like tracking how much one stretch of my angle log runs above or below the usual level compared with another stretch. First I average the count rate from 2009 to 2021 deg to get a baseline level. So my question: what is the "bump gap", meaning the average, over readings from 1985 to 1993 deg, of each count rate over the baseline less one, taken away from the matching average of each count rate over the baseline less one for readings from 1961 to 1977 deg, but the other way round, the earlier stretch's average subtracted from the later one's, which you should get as -0.35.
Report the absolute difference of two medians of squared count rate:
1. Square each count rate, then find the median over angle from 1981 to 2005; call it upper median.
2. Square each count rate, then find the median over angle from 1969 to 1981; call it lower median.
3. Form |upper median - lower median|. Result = 1.1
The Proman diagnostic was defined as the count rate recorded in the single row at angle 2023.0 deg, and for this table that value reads 2.125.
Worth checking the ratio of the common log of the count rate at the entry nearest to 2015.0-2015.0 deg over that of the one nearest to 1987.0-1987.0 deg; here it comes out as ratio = 1.79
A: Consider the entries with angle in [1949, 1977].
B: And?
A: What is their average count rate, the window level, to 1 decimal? 2.6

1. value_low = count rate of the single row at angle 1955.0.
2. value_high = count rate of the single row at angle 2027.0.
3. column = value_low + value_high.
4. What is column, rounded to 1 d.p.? 5.2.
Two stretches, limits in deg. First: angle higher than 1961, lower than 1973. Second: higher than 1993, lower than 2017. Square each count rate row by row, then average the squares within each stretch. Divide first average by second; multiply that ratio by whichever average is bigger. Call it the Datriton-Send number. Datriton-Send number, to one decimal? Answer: 6.8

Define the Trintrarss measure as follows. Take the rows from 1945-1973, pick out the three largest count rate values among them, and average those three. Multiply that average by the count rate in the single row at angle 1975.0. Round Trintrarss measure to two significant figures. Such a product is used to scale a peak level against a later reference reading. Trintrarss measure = 6.3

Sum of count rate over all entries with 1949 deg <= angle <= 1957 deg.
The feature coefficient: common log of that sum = 0.764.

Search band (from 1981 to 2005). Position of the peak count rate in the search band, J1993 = 2003.0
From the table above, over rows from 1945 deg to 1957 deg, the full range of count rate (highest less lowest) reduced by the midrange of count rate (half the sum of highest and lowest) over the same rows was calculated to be -2.9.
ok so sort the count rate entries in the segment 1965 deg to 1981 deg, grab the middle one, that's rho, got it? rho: 2.3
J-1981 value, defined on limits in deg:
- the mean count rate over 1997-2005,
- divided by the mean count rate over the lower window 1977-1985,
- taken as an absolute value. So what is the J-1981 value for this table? 1.39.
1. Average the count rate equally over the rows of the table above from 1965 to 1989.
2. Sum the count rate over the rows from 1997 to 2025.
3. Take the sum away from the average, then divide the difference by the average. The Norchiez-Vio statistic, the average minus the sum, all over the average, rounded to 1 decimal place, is -7.1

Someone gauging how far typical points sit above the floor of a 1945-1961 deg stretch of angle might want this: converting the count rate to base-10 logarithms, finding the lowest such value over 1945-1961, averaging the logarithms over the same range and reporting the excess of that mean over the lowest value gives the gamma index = 0.014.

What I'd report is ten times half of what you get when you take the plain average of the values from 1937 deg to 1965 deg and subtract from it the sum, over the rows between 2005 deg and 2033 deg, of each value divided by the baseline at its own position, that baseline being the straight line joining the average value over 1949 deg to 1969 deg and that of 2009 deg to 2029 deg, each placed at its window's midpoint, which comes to -23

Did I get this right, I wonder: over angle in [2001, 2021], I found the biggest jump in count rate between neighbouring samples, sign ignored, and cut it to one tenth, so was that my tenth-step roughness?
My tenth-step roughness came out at 0.024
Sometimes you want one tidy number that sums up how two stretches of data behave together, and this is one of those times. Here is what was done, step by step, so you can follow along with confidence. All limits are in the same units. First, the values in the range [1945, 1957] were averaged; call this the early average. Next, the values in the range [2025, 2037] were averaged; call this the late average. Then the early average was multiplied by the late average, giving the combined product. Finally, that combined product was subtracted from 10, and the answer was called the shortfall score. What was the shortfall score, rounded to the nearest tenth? 2.6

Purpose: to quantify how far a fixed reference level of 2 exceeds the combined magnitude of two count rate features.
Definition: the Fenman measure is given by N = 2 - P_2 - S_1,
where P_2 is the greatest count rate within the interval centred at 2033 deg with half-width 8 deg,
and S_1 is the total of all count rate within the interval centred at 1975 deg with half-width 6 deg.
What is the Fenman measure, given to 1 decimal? -7.4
